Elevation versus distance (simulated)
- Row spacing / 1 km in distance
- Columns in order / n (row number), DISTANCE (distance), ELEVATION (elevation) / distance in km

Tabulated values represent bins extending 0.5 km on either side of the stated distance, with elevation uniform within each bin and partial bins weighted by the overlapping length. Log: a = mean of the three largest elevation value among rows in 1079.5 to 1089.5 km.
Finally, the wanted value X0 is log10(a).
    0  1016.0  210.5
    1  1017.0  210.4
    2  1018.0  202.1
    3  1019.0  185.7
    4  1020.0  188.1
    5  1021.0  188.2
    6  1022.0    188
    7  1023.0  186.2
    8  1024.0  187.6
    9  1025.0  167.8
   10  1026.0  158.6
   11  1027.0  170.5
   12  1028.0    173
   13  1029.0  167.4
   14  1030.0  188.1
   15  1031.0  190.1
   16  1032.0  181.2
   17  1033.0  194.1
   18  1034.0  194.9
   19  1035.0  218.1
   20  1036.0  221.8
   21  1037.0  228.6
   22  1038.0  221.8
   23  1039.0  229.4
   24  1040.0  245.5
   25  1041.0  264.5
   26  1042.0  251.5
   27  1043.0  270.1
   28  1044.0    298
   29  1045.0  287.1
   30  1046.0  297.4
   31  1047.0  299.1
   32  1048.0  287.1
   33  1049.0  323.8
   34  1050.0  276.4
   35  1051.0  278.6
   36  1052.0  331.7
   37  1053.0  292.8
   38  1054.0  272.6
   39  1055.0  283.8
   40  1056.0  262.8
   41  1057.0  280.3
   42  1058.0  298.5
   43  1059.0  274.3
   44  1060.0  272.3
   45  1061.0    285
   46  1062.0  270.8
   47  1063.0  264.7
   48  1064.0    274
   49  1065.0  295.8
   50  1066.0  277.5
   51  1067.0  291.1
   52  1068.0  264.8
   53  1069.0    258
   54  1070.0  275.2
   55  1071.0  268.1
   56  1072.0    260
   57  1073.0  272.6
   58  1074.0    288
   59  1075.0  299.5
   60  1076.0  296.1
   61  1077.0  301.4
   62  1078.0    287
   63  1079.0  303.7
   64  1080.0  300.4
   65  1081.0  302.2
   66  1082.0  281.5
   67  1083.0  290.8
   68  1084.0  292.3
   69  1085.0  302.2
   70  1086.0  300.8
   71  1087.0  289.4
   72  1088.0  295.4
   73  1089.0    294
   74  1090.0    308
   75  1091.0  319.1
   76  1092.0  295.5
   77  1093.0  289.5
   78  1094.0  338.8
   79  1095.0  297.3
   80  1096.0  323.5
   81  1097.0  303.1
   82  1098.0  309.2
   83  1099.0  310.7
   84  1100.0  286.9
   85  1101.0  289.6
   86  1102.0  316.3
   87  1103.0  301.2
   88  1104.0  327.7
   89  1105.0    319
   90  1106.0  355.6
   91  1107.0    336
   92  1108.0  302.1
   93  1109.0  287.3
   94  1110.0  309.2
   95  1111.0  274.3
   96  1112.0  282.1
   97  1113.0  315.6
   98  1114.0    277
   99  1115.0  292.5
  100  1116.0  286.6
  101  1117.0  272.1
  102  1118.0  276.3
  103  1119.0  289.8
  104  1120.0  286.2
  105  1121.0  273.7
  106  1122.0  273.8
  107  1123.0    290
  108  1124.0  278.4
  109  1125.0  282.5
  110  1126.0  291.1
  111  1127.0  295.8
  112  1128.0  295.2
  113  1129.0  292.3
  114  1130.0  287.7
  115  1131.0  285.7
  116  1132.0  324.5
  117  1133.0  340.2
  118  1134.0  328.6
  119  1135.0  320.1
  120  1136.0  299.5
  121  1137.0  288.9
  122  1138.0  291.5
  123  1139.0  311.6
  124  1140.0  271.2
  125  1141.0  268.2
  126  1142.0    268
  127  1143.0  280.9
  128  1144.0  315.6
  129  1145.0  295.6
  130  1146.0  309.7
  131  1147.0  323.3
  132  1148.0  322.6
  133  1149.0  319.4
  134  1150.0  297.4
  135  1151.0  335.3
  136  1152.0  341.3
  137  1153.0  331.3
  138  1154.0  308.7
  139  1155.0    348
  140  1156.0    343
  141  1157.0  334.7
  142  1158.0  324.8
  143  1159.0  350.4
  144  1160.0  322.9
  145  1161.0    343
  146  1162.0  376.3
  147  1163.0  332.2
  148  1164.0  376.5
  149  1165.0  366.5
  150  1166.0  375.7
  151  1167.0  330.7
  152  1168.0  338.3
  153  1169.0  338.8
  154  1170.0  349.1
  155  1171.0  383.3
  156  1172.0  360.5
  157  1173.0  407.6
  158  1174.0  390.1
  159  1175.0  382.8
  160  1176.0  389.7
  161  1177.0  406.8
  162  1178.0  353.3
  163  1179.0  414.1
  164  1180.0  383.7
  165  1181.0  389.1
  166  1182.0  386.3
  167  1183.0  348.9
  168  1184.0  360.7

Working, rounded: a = 302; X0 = 2.48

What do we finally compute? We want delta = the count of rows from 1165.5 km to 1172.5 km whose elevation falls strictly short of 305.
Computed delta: 0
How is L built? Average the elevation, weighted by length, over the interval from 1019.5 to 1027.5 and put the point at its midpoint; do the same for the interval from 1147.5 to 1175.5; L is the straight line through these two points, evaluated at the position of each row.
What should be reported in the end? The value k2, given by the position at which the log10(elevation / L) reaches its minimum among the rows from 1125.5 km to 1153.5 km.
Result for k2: 1142.0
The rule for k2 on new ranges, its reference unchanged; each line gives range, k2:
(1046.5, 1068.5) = 1068.0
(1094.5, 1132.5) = 1122.0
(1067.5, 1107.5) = 1100.0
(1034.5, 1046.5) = 1038.0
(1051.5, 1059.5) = 1056.0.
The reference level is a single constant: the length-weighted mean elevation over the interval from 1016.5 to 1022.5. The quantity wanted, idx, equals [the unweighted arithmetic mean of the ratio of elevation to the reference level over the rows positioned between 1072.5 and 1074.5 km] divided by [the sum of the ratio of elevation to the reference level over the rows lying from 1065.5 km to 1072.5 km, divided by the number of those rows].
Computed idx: 1.0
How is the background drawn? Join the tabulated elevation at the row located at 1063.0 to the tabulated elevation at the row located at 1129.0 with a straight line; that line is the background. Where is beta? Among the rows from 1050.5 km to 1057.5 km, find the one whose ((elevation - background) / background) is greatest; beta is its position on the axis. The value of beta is 1052.0 km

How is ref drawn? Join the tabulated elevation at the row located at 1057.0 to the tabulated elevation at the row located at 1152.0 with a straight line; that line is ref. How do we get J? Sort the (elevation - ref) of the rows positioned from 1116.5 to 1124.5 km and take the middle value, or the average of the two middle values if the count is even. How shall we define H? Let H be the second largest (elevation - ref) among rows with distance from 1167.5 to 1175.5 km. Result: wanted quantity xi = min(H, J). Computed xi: -44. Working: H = 35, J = -44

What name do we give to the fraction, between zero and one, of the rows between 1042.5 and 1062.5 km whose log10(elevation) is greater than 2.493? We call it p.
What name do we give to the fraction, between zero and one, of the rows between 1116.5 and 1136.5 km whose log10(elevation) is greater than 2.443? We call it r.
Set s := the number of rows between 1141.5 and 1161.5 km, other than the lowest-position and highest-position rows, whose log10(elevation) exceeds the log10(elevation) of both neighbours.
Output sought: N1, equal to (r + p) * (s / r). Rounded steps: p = 0.10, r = 0.80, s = 5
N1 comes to 6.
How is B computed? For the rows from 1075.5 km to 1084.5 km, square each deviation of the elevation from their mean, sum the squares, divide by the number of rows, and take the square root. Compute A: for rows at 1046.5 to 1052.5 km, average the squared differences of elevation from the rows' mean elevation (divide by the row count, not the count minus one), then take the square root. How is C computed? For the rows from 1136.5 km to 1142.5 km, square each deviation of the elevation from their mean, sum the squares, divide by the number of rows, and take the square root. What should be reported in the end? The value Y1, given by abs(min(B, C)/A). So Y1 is 0.3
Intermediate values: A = 21.4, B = 7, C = 15.9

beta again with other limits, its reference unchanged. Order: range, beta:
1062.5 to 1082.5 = 1079.0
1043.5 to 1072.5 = 1052.0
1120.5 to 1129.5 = 1127.0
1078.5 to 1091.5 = 1091.0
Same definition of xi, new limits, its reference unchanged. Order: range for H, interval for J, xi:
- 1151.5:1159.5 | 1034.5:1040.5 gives -42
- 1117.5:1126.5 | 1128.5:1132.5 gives -37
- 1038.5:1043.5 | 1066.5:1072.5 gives -22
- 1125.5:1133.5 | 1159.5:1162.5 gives -4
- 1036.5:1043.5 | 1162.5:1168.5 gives -6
